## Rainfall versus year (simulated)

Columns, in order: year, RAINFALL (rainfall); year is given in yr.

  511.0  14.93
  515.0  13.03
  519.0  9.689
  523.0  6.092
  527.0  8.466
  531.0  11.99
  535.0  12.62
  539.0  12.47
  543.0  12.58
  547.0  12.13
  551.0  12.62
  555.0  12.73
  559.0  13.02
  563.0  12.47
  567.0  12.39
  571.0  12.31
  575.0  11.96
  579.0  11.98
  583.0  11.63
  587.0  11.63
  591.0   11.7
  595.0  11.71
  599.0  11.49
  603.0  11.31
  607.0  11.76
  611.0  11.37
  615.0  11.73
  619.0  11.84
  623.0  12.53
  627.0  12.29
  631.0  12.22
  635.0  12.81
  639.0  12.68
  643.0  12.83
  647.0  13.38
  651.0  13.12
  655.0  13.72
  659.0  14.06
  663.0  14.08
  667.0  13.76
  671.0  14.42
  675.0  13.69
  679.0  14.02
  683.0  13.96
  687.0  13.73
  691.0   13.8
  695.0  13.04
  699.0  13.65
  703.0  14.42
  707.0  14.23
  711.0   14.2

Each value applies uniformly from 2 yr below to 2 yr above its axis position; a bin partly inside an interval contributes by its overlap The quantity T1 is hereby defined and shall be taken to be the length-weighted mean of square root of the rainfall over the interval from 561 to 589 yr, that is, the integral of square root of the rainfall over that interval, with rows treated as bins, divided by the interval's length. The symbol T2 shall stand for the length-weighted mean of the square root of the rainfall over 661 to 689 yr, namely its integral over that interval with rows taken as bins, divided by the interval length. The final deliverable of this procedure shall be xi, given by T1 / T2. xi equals 0.93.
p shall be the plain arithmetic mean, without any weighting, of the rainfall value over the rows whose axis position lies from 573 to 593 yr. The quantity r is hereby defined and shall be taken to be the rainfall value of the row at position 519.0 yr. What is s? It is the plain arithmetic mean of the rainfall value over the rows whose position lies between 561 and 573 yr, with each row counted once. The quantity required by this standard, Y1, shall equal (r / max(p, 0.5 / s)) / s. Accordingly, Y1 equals 0.066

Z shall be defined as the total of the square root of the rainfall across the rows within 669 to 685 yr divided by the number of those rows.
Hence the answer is 3.74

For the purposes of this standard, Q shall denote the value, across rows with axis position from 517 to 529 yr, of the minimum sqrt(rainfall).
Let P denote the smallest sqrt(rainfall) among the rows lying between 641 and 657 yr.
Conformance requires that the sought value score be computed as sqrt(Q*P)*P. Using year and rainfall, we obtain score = 10.7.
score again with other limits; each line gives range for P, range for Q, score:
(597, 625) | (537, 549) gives 11.5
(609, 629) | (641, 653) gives 11.7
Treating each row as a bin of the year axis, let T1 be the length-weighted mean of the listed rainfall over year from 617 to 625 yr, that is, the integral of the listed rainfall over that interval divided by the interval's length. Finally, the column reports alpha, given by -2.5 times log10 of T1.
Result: -2.71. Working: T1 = 12.2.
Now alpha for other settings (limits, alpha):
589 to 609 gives -2.66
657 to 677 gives -2.87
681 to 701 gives -2.84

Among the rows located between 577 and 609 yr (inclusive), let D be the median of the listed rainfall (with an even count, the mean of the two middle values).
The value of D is 11.7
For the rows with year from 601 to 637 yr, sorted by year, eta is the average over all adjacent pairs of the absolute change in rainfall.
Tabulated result 0.36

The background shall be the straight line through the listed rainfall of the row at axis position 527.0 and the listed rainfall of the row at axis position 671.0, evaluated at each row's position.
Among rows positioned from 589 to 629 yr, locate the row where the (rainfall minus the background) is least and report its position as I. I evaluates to 611.0 yr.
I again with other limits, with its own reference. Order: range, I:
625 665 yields 631.0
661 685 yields 683.0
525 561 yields 527.0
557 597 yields 595.0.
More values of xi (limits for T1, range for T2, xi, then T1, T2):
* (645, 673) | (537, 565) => 1.05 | 3.71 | 3.55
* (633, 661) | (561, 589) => 1.05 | 3.64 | 3.47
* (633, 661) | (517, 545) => 1.13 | 3.64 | 3.23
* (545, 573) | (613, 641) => 1.01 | 3.54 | 3.51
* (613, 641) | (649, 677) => 0.94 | 3.51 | 3.72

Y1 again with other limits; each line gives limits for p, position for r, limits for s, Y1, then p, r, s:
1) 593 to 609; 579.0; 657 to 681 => 0.074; 11.6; 11.98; 14.0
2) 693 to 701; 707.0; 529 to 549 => 0.086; 13.3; 14.23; 12.4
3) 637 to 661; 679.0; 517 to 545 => 0.100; 13.3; 14.02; 10.6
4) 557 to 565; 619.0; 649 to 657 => 0.069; 12.7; 11.84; 13.4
